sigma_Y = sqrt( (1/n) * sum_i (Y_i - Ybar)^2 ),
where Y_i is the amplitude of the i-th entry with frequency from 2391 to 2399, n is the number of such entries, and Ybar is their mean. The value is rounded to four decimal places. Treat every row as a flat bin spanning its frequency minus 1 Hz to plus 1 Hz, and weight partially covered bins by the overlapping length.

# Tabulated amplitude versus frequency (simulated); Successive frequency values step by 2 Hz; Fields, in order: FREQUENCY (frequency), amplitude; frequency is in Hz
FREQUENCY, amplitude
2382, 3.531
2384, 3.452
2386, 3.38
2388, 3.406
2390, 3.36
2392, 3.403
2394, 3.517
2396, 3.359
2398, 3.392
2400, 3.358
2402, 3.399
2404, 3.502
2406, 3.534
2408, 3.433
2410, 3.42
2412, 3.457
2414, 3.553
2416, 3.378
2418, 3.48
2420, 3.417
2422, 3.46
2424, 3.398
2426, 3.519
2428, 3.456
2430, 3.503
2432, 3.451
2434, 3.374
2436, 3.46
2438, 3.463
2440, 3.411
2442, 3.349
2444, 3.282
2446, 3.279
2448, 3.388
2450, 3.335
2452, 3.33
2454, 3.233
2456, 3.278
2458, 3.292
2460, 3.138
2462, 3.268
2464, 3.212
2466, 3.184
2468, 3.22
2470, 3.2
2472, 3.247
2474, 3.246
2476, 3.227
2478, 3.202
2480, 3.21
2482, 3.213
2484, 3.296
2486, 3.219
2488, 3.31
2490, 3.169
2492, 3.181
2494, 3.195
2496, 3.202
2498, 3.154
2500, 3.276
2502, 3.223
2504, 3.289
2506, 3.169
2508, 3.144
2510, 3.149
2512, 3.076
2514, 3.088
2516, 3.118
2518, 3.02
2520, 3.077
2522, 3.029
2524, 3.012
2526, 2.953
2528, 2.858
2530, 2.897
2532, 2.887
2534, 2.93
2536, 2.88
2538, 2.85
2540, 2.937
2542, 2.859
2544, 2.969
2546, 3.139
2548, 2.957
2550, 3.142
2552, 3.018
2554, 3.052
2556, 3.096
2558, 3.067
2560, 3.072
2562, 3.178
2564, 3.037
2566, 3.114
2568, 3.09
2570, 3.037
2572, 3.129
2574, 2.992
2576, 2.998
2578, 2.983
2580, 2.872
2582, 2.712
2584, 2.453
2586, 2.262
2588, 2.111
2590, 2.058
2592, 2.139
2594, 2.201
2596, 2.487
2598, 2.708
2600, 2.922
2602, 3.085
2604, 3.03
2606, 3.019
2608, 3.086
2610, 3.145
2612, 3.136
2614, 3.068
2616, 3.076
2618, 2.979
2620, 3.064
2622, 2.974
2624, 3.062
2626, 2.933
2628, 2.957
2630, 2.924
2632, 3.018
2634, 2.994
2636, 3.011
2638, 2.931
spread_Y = 0.0595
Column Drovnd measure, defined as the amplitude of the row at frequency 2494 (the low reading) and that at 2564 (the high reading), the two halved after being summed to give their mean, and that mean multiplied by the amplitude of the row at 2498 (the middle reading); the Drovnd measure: 9.8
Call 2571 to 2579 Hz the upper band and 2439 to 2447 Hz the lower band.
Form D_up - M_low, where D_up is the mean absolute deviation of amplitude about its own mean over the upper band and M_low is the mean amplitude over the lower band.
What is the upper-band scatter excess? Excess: -3.28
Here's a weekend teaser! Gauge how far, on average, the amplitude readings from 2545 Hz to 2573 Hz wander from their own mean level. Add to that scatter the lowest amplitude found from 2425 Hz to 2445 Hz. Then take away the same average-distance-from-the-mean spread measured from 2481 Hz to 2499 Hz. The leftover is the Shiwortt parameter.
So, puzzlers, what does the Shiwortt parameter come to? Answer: 3.29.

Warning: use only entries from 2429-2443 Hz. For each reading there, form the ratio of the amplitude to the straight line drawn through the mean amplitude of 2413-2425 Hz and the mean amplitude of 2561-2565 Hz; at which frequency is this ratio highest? 2430 Hz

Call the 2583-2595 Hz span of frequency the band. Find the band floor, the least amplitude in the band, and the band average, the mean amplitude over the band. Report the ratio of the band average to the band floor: 1.07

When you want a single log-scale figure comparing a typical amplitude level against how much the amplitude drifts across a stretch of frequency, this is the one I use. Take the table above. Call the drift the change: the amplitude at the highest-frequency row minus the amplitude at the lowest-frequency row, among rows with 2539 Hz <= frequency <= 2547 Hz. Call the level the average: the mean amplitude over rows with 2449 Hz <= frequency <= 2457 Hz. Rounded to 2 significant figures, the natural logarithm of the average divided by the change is 2.8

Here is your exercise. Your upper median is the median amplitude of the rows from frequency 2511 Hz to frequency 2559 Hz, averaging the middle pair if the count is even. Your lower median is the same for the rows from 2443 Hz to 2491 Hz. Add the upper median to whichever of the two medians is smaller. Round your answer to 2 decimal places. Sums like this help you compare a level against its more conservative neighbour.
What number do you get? 6.03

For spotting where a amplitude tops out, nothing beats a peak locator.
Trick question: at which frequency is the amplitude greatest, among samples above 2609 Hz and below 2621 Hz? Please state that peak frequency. 2610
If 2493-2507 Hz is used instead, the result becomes 2504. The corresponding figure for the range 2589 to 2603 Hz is 2602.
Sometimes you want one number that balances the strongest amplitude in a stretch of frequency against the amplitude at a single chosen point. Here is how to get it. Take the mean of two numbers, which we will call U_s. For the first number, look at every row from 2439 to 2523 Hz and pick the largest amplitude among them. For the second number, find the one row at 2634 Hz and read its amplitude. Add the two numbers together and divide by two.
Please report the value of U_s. 3.20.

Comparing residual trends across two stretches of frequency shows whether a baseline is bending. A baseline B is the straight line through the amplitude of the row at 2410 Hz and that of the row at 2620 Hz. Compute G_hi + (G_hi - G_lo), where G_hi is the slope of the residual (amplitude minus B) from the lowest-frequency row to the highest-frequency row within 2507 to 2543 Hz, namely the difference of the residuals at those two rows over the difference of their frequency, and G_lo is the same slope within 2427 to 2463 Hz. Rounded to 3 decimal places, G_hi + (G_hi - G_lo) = -0.010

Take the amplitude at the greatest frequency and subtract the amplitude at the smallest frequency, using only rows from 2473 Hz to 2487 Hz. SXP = -0.03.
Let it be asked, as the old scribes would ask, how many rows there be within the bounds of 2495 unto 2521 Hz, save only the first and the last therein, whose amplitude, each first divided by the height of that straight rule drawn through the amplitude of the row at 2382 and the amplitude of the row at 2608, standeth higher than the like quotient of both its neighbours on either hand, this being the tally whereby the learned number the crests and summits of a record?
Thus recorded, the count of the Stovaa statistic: 4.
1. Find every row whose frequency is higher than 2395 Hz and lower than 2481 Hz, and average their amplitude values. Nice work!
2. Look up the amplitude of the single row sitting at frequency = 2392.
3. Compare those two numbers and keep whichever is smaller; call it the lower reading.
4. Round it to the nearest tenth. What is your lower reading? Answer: 3.4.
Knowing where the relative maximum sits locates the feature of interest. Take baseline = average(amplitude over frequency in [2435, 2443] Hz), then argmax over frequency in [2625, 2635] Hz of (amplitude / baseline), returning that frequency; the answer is 2632 Hz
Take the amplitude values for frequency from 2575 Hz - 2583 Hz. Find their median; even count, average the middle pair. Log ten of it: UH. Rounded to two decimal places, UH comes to 0.47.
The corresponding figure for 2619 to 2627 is 0.48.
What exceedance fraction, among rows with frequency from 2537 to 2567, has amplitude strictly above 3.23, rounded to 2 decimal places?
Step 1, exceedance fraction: 0.00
